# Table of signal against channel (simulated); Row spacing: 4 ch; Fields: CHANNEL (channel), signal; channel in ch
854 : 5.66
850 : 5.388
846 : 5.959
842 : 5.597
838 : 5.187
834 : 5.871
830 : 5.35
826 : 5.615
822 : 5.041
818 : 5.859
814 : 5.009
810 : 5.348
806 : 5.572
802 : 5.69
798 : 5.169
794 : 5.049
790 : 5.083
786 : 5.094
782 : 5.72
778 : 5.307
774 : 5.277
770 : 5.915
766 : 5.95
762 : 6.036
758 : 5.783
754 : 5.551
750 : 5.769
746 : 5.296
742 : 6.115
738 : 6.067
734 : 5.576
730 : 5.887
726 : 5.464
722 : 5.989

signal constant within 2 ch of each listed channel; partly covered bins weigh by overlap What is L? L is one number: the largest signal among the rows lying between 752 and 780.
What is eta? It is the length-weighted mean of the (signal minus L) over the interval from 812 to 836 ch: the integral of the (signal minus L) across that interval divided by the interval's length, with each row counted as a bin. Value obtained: -0.6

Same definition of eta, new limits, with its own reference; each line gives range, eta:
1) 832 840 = -0.5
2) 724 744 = -0.2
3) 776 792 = -0.7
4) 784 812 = -0.7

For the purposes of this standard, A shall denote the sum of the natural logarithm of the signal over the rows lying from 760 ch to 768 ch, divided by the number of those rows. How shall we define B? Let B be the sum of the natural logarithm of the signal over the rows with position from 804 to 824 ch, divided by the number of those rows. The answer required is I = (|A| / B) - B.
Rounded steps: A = 1.79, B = 1.678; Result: -0.61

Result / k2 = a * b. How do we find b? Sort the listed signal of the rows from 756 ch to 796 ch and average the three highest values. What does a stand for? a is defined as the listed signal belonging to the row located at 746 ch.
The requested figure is 31.6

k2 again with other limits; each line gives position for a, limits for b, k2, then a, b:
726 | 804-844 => 31.6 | 5.464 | 5.78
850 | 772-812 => 30.5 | 5.388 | 5.66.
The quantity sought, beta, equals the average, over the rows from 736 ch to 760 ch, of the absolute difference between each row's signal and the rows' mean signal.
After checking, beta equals 0.227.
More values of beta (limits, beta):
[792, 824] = 0.275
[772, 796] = 0.180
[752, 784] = 0.236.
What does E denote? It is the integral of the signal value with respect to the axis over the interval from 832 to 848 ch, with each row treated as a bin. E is 90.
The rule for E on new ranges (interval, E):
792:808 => 86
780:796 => 84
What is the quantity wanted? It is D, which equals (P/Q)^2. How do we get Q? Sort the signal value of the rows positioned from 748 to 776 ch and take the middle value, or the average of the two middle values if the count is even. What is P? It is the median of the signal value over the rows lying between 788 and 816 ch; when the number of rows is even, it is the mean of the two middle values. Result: 0.80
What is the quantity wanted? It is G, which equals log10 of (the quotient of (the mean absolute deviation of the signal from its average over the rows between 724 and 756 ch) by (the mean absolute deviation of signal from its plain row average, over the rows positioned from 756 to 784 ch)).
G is 0.006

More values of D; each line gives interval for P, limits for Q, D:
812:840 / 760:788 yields 0.87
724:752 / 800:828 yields 1.07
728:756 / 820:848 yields 1.06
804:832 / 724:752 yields 0.86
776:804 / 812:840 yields 0.93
